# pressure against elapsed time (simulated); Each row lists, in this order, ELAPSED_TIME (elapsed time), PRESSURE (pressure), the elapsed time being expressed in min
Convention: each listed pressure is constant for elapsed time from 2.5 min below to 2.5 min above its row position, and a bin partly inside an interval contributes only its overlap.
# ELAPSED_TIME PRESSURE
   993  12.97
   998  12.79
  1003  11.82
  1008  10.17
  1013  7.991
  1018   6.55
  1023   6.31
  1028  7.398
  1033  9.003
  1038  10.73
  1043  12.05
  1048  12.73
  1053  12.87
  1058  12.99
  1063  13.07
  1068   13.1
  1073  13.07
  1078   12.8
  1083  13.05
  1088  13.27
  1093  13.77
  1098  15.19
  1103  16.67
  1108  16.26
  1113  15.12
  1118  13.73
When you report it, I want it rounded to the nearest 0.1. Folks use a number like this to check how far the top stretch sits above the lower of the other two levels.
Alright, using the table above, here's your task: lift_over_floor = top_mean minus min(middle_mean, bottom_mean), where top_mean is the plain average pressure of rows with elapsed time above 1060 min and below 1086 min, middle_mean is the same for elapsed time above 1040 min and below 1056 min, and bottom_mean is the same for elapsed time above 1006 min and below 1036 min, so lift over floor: 5.1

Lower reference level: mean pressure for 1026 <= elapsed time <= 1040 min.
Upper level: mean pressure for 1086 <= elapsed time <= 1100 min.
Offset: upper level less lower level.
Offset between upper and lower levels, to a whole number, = 5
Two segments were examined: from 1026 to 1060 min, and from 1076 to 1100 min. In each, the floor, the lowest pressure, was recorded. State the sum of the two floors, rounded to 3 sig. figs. 20.2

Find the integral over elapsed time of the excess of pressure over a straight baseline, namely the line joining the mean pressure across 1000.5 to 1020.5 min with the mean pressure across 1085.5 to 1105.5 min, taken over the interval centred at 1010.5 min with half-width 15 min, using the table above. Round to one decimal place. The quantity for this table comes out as 4.2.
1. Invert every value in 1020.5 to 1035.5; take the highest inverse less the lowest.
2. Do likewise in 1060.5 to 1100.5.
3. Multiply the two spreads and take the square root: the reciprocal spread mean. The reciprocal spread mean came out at 0.024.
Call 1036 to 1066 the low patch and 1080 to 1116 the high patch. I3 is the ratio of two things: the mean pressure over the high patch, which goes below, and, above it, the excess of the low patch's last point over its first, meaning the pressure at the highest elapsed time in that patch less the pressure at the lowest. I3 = 0.16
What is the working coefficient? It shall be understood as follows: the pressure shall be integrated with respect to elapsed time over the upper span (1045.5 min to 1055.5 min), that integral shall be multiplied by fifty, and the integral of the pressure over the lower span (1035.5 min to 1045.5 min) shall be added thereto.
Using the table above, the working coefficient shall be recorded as 6514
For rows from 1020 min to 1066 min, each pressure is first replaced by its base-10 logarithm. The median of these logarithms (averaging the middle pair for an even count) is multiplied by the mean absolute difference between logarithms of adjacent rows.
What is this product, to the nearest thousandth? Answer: 0.043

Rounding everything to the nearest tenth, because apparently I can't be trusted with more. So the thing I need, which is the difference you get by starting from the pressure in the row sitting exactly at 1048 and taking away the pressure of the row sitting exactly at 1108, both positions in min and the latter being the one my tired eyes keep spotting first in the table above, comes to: -3.5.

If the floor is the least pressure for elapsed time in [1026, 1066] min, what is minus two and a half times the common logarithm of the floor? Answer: -2.2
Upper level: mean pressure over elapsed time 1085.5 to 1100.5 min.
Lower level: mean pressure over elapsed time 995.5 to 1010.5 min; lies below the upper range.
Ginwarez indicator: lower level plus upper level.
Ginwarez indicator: 26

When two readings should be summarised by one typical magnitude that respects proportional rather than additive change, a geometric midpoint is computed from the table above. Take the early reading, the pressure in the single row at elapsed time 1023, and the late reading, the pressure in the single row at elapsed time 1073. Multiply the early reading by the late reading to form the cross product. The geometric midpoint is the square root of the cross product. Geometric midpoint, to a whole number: 9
